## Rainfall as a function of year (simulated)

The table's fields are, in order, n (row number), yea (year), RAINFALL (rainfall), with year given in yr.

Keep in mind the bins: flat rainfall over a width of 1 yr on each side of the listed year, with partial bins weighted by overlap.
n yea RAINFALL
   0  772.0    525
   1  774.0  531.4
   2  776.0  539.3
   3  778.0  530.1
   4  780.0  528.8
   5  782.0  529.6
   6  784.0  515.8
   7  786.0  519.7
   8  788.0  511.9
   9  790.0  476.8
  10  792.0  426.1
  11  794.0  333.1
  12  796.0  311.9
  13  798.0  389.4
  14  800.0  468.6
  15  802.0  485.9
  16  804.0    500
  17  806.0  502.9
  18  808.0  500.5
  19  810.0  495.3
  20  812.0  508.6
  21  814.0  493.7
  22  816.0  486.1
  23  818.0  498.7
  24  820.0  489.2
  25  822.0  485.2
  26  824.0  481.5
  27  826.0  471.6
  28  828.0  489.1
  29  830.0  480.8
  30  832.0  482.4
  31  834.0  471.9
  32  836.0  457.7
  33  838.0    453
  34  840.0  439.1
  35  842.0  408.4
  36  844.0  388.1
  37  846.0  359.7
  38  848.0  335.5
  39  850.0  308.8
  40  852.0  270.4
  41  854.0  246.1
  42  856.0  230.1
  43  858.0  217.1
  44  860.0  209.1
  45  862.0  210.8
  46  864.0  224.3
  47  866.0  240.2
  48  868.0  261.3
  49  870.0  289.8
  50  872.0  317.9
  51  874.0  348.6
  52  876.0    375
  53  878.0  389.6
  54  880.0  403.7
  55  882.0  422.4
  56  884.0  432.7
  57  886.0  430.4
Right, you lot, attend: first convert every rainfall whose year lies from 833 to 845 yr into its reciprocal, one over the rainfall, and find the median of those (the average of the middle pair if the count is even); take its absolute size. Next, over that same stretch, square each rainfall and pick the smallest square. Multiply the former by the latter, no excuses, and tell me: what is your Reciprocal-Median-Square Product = 338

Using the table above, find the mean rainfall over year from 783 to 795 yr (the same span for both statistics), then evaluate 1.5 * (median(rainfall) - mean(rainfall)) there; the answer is 46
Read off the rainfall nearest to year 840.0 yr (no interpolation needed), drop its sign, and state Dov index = 439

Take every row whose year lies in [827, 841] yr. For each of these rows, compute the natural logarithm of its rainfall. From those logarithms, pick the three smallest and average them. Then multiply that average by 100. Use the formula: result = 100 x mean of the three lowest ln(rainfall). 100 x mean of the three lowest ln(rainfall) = 611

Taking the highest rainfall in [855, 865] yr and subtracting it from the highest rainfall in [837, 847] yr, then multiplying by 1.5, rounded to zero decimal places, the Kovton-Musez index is 334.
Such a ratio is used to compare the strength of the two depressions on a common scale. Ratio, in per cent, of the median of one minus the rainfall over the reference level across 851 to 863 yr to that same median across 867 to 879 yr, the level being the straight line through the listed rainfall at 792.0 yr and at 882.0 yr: 223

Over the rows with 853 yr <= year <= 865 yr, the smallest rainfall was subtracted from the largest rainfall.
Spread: 37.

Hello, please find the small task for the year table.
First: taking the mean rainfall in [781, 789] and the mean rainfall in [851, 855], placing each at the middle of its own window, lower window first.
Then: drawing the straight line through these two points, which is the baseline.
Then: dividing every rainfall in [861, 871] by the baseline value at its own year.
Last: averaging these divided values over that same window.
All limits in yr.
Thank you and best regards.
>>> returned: 1.19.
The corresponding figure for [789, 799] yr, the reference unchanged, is 0.80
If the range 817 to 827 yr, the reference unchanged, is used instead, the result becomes 1.29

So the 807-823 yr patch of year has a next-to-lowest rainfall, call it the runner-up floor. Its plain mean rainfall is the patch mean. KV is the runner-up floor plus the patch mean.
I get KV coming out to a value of 981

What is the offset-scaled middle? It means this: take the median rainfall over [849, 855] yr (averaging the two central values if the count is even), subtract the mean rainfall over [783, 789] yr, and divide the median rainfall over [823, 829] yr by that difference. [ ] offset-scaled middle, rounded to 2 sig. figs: -2.0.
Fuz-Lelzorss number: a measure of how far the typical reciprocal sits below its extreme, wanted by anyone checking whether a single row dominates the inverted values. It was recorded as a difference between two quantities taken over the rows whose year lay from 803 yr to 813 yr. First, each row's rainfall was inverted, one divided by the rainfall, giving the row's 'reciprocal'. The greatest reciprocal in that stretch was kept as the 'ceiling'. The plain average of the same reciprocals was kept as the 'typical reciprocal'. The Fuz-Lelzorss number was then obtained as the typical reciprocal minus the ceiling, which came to 0.0000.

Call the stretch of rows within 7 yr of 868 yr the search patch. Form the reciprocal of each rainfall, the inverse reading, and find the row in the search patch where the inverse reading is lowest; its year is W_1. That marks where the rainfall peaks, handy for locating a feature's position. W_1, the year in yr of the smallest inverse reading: 874.0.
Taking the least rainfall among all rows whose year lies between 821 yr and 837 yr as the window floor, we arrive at 457.7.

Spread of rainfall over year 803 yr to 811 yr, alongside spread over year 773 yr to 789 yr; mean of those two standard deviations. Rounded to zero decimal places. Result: 6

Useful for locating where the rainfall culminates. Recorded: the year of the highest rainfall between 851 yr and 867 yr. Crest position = 852.0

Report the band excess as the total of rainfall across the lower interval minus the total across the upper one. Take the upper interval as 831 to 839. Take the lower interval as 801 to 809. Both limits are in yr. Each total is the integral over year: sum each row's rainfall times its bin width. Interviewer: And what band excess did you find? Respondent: 249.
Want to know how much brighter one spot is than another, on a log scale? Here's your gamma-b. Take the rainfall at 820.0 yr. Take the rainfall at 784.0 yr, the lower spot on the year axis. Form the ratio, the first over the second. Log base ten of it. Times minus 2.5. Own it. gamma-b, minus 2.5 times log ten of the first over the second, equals 0.06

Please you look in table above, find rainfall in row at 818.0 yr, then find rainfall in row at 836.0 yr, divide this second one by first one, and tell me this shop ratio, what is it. 0.92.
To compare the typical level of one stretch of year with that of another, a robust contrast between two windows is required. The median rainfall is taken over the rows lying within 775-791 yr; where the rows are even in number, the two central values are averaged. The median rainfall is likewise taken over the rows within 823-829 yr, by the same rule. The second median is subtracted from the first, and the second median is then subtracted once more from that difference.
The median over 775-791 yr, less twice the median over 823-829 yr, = -439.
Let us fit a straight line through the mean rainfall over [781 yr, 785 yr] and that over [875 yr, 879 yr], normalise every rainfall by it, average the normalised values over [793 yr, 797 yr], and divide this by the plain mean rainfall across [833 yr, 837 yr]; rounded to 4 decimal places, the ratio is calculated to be 0.0014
